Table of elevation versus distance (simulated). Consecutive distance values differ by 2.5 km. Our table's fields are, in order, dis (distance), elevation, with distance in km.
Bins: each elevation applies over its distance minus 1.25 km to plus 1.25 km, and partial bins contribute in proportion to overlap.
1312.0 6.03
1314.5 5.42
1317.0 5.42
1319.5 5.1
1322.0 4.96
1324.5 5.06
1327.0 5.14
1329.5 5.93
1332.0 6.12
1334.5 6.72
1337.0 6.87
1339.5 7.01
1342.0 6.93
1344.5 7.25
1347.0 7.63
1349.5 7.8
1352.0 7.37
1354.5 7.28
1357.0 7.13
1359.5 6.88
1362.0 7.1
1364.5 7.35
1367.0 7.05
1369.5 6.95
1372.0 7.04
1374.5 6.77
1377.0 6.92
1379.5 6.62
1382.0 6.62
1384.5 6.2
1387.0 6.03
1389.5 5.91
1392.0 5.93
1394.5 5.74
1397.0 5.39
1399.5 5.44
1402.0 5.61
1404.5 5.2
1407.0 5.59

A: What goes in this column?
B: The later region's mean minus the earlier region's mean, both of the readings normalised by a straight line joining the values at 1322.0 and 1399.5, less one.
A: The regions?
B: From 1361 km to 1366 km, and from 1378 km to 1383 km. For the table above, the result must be -0.14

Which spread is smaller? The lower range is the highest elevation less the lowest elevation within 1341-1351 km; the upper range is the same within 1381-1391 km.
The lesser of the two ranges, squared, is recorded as 0.50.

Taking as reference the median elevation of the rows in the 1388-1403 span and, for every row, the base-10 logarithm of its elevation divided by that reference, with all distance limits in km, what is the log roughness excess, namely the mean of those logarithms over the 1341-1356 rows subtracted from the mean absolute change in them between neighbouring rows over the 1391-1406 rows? -0.10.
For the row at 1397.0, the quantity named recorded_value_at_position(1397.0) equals 5.39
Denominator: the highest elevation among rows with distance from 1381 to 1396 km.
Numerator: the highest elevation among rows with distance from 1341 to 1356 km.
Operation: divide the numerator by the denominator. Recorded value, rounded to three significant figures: 1.18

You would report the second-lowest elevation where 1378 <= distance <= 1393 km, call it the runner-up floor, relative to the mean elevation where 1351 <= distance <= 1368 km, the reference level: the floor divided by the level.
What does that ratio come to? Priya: 0.8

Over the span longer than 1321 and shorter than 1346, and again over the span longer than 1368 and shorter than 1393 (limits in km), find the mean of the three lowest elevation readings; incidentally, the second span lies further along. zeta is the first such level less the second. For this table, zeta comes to -0.9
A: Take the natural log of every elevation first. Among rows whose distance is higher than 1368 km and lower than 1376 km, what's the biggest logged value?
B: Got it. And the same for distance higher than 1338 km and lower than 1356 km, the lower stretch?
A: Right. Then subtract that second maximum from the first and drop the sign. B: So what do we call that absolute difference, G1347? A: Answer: 0.103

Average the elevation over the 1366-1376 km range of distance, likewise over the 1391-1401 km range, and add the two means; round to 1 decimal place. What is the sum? 12.6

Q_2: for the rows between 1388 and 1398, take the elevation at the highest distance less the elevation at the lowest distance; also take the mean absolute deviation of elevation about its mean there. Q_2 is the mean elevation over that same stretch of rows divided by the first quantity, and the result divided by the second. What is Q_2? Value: -62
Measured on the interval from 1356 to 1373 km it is -752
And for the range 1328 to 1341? 15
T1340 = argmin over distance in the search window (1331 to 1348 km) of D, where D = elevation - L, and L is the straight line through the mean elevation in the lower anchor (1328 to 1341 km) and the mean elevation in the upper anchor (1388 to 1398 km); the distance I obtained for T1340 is 1332.0 km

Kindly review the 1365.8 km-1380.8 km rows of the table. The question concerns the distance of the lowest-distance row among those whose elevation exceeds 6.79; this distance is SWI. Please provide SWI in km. 1367.0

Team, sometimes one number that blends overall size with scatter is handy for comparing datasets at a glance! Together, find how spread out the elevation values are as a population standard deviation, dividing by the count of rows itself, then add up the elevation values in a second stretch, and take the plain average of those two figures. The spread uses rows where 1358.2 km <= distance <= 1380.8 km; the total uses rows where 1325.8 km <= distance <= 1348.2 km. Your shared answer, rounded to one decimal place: 29.9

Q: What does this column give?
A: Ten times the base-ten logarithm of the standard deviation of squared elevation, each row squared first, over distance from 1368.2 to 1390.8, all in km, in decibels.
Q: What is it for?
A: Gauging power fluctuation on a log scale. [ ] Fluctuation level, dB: 7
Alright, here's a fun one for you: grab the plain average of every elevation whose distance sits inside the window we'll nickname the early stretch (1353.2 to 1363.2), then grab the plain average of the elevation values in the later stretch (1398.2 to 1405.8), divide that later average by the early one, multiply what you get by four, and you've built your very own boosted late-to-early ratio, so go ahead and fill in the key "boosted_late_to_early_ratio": 3.1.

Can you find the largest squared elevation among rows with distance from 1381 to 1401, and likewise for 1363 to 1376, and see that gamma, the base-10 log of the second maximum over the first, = 0.091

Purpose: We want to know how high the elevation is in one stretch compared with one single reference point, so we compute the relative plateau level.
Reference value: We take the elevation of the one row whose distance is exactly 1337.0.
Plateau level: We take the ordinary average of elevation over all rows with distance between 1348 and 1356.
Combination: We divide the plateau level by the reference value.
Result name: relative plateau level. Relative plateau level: 1.09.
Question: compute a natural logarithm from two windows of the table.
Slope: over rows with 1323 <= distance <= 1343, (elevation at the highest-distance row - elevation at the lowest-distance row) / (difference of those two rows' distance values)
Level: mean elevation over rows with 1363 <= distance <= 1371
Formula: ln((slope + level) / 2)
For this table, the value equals 1.28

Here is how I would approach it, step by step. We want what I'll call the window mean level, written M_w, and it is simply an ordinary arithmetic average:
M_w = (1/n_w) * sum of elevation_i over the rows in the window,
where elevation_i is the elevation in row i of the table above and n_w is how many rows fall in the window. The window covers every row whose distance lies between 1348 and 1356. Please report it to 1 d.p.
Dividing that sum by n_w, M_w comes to 7.5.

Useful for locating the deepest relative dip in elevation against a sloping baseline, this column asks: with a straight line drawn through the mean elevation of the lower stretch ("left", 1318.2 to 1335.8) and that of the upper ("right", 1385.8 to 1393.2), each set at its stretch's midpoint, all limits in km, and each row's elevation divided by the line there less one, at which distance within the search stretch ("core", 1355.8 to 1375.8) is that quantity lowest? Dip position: 1374.5 km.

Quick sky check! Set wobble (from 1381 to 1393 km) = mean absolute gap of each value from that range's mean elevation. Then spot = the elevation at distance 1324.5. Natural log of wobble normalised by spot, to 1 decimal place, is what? -3.1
